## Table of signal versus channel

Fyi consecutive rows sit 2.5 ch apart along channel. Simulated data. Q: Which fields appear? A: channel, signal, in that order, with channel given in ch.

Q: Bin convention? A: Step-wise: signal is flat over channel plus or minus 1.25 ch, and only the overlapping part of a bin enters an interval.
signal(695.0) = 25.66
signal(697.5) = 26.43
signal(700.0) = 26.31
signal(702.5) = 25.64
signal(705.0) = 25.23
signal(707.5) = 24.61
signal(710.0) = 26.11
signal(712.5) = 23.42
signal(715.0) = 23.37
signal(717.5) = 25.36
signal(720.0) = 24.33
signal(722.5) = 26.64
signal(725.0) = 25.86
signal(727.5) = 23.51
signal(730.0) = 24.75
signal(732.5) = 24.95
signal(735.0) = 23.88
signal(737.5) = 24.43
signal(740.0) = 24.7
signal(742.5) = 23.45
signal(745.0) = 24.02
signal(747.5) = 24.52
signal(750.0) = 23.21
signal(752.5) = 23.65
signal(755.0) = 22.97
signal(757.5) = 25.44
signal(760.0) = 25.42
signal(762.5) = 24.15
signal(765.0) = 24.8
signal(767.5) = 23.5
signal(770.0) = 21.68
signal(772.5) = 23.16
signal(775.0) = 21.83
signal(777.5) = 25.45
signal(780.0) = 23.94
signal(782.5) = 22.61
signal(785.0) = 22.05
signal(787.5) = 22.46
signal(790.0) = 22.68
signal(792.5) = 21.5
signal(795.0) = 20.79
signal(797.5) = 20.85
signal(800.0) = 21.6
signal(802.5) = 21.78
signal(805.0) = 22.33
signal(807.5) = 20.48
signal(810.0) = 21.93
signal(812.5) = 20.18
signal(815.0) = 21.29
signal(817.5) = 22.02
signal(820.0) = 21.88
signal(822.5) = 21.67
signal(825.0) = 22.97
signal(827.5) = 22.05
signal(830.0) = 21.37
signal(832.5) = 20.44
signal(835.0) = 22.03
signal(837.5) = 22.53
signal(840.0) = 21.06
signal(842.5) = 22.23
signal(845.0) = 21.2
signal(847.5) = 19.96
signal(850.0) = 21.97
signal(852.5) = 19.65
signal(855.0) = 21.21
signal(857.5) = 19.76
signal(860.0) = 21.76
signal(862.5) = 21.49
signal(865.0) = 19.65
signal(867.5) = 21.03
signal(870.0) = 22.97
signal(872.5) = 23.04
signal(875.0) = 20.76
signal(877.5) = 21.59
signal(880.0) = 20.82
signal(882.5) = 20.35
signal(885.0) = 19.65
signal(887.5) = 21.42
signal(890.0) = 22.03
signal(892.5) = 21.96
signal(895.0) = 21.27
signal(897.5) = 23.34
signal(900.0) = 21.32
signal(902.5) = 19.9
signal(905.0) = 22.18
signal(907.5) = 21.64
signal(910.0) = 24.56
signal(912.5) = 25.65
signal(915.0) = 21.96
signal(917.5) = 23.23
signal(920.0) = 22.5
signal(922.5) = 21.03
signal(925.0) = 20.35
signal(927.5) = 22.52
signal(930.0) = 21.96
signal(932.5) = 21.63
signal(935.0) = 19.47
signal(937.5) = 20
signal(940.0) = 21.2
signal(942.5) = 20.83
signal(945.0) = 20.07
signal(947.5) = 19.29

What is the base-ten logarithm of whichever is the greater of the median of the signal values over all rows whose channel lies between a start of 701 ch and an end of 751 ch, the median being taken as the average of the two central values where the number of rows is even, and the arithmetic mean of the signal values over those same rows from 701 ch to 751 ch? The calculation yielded 1.39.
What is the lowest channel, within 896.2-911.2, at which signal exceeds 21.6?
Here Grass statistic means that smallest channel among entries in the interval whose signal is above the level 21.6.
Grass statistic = 897.5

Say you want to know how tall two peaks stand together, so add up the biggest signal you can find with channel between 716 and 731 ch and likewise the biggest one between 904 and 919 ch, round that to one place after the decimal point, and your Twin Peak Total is 52.3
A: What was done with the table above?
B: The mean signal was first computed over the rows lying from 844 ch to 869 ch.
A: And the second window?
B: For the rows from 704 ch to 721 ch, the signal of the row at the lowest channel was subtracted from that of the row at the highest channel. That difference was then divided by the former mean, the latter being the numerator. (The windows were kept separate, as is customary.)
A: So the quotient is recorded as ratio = -0.04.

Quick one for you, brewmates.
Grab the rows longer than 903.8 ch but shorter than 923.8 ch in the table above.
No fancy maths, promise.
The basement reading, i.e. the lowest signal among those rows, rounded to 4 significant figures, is 21.03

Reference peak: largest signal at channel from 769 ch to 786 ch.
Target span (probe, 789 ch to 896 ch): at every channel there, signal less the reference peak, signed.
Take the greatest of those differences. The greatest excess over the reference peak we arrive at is -2.4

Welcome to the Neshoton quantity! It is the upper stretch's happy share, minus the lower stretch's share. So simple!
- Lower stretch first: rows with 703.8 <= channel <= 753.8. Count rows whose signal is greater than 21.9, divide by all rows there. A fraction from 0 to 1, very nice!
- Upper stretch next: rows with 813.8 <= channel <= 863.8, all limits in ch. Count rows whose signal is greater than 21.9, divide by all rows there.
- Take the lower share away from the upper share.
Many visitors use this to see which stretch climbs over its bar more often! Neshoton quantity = -0.65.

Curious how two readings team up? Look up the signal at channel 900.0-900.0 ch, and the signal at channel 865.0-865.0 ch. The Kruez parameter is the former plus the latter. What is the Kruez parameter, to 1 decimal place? 41.0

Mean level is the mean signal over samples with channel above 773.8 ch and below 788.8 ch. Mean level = 23.1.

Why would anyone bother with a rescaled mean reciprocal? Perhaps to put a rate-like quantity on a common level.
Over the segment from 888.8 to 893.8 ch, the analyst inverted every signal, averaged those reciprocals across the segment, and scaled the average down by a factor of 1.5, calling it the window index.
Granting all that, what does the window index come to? 0.0303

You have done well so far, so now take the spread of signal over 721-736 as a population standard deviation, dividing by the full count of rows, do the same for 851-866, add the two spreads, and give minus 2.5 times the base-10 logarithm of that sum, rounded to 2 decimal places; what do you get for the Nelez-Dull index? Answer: -0.75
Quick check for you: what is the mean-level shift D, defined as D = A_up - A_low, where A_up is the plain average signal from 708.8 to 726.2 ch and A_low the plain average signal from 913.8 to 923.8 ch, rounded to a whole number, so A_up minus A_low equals 3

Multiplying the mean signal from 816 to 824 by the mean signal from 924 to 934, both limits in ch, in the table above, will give 472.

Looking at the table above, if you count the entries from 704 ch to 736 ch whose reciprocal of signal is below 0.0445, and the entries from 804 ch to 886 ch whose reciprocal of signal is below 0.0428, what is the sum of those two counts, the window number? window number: 13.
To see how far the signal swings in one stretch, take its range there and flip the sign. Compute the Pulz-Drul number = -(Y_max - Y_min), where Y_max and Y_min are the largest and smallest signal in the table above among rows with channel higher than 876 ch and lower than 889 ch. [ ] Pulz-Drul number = -1.9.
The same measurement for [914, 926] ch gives -2.9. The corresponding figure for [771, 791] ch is -3.6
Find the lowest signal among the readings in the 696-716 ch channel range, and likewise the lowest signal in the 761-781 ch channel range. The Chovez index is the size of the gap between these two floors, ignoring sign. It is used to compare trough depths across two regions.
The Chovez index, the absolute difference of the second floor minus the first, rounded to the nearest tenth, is 1.7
